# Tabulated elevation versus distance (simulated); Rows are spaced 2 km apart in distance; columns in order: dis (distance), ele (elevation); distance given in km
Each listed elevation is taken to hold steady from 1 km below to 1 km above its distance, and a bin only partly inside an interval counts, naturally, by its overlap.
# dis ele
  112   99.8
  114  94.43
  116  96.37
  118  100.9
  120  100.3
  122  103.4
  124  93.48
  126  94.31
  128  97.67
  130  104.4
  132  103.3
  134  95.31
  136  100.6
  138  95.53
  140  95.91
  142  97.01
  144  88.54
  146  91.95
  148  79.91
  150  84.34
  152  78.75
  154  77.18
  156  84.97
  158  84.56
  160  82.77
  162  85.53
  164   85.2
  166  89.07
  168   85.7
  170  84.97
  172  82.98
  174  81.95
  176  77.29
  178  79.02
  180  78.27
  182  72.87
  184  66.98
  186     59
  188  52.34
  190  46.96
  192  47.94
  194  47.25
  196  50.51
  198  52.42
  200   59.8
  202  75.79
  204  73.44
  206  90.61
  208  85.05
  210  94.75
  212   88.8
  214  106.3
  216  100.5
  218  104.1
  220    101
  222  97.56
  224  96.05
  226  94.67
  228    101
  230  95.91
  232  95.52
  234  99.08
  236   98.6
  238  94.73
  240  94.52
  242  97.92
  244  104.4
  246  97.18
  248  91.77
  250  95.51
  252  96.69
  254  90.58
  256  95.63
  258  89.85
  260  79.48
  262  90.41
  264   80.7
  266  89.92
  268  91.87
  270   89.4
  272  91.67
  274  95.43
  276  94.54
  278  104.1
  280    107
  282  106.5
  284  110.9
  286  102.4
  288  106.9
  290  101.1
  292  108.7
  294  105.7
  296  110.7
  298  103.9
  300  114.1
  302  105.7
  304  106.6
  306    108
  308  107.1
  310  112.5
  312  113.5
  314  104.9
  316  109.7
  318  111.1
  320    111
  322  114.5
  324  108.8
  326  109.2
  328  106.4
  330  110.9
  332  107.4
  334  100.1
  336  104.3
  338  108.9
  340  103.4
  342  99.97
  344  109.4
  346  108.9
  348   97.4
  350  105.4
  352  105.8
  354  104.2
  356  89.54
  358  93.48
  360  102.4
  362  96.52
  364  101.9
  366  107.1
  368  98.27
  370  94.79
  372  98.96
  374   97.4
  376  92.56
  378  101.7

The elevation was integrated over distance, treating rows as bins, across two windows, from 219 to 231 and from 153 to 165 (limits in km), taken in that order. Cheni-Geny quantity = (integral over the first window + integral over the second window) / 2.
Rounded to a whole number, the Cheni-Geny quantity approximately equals 1086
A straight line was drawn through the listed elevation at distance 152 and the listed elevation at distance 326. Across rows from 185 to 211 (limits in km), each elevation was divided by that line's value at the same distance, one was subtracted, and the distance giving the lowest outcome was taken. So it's 194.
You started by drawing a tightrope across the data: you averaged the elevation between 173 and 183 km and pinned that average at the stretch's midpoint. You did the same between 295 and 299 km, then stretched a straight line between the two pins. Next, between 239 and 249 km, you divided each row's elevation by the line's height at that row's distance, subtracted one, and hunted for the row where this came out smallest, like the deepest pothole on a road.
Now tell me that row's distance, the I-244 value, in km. 248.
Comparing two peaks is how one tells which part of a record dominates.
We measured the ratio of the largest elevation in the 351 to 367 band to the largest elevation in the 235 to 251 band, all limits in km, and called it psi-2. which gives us 1.03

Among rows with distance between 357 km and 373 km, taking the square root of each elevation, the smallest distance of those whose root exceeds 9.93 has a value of 360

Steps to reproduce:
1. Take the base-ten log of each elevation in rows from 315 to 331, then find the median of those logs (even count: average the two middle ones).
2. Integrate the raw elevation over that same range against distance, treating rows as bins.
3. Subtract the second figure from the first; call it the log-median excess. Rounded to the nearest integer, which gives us -1761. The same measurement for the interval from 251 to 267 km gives -1425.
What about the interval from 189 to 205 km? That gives -907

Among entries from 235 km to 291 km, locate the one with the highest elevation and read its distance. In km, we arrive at 284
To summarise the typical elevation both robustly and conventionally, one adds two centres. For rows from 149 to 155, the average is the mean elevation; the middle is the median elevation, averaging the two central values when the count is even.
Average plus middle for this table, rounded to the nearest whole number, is 159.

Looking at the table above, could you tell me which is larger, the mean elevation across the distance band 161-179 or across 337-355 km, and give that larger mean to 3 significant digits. 105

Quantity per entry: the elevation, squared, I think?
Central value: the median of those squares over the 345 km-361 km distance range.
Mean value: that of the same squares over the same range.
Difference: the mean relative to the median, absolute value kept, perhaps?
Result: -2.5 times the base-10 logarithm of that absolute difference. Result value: -6.6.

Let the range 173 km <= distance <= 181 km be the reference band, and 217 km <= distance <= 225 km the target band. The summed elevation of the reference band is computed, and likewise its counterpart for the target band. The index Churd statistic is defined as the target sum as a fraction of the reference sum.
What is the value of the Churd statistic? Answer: 1.26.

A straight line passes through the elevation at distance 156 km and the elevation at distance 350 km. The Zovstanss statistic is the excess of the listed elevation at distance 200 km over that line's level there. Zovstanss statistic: -30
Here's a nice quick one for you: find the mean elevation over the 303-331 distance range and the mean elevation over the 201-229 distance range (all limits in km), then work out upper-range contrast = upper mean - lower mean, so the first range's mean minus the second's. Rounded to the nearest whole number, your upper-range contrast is 16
